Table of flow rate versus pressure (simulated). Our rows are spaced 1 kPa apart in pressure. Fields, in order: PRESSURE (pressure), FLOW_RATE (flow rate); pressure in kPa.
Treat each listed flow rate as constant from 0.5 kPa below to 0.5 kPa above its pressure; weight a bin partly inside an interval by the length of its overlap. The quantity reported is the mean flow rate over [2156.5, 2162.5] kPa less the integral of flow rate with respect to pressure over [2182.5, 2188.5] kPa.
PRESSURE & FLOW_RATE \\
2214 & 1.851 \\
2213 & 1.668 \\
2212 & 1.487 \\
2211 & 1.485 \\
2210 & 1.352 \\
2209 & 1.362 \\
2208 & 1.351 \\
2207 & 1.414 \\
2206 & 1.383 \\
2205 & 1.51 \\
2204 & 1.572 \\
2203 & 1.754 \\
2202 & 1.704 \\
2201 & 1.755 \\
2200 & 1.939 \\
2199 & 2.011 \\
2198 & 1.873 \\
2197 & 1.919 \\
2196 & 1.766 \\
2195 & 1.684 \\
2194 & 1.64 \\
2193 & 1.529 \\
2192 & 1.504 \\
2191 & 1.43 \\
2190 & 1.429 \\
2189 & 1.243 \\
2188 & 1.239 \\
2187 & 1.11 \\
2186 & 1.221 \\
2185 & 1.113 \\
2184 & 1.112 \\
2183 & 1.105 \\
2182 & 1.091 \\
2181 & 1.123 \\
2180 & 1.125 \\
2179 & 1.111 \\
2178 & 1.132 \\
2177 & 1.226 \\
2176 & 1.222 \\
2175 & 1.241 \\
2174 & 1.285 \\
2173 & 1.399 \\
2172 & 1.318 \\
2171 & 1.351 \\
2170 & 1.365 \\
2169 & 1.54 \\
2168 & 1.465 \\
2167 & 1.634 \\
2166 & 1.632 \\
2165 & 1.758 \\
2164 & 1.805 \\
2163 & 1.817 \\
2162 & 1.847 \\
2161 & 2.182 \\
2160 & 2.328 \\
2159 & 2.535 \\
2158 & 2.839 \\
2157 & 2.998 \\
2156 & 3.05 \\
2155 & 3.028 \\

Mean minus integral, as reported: -4.4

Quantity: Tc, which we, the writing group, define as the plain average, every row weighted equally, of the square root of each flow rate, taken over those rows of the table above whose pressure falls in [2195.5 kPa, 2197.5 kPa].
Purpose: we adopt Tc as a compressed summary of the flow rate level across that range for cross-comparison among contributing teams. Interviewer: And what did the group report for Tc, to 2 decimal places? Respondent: 1.36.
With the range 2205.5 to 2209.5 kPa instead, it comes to 1.17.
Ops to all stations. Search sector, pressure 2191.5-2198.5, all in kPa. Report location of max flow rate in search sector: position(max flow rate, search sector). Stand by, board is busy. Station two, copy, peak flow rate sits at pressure 2197 kPa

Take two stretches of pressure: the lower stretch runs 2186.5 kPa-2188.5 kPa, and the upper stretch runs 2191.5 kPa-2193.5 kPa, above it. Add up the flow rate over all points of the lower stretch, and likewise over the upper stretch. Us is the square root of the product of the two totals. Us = 2.7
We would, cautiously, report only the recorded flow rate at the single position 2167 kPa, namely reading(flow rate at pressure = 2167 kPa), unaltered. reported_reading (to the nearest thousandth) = 1.634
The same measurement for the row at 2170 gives 1.365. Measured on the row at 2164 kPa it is 1.805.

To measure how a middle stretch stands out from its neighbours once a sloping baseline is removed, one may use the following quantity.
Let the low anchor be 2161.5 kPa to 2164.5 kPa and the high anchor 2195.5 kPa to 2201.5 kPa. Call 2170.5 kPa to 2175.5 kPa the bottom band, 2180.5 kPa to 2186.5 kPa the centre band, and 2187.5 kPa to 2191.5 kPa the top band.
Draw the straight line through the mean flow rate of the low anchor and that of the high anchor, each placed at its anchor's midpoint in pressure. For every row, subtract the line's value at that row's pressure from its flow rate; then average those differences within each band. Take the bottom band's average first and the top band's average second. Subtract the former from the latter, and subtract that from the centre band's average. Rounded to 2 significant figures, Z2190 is -0.72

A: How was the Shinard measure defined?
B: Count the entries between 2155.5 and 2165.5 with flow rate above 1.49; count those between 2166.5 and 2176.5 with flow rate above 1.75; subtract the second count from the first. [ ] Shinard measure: 10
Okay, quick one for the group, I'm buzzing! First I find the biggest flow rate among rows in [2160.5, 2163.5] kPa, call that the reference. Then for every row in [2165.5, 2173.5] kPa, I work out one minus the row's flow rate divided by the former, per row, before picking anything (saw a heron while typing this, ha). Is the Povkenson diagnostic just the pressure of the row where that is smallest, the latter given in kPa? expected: 2167 kPa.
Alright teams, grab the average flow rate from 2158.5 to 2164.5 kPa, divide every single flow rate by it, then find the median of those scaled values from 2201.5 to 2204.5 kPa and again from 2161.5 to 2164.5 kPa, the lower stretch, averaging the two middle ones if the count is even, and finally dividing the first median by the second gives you 0.94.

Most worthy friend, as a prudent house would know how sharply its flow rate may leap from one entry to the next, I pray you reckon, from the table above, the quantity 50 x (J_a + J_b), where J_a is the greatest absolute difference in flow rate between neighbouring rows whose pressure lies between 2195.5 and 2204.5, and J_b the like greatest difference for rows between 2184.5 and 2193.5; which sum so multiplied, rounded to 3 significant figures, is 18.5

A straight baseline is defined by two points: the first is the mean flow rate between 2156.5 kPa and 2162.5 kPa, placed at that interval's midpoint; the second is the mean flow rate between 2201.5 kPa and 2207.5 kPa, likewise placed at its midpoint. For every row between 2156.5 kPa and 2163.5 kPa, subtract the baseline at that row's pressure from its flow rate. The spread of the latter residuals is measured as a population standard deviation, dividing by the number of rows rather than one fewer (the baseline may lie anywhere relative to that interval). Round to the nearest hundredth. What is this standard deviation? 0.38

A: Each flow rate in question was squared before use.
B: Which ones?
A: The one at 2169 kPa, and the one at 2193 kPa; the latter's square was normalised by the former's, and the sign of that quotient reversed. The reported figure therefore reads -1.0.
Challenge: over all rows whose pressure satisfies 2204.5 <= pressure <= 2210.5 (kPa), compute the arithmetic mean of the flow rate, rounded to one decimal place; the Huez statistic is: 1.4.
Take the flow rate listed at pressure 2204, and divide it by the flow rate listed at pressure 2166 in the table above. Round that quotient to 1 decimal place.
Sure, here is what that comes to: 1.0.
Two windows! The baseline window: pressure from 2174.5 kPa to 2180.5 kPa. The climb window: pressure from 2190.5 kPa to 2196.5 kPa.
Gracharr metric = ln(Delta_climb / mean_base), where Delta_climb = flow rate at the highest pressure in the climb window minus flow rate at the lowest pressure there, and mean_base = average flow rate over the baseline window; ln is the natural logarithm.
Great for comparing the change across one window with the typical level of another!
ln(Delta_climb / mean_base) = -1.3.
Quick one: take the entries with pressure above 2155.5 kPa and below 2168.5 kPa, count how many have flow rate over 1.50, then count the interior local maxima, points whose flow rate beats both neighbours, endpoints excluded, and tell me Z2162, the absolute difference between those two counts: 11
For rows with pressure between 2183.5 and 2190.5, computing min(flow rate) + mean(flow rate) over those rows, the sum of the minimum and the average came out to 2.3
